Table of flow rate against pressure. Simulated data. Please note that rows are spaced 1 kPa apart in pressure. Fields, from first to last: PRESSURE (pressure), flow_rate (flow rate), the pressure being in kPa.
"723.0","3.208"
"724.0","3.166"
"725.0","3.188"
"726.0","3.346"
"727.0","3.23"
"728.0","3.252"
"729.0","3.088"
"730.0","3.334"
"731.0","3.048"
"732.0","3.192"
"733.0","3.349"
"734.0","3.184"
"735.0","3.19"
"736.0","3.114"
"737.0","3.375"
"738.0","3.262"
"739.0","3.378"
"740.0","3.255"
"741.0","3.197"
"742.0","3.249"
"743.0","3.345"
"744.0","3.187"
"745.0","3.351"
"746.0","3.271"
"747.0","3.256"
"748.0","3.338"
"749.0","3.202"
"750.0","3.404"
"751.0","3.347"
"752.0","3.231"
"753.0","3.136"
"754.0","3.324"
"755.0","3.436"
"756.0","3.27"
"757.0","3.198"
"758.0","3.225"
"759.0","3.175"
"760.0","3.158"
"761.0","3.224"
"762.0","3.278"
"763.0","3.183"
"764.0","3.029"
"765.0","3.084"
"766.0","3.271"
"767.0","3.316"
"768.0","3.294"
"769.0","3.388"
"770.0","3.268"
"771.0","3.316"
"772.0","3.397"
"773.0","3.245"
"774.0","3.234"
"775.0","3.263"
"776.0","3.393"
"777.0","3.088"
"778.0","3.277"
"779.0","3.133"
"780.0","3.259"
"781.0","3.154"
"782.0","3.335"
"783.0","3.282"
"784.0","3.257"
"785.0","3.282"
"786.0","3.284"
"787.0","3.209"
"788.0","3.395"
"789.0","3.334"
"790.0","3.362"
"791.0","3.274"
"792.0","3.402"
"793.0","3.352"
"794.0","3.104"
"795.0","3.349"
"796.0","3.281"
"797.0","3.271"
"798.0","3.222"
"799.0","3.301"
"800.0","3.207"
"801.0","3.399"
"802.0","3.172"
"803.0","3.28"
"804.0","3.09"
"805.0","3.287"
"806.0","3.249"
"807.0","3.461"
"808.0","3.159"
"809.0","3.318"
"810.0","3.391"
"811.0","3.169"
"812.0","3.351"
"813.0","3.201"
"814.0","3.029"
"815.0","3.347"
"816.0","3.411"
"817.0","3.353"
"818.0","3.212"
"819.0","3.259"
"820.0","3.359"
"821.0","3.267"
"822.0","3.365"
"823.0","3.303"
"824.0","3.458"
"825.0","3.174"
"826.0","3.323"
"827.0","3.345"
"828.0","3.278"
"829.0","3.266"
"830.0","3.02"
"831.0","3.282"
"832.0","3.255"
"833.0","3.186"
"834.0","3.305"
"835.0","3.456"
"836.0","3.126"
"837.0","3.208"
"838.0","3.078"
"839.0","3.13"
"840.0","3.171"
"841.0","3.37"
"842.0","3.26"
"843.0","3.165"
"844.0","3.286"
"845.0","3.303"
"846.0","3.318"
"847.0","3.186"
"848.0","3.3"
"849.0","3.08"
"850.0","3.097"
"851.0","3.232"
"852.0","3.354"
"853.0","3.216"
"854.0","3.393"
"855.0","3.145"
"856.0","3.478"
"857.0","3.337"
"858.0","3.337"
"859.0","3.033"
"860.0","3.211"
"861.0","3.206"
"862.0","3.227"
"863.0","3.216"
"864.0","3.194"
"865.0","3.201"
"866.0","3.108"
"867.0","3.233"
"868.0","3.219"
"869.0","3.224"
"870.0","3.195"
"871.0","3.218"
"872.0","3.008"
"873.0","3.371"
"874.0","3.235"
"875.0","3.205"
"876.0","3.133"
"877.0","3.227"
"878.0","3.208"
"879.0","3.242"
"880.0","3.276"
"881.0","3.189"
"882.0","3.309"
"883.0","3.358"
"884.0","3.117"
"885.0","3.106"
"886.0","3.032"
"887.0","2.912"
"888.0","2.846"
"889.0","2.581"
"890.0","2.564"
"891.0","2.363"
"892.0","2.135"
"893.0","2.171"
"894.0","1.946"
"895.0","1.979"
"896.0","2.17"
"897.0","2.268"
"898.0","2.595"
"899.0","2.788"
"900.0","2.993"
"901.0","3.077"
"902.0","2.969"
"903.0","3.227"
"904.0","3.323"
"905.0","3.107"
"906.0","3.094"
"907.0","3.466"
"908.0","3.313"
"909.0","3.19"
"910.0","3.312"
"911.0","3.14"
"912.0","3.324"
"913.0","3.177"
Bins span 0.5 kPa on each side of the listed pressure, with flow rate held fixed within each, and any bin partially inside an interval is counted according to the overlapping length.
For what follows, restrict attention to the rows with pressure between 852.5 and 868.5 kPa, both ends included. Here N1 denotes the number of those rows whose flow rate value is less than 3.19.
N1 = 3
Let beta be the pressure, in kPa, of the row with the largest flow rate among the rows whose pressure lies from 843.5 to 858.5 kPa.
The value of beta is 856.0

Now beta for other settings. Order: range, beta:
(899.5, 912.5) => 907.0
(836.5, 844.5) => 841.0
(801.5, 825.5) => 807.0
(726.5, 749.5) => 739.0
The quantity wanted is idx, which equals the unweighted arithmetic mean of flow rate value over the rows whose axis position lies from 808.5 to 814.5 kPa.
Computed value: 3.24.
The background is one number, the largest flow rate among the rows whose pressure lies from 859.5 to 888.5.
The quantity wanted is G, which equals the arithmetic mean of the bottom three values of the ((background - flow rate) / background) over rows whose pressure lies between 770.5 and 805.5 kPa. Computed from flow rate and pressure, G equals -0.008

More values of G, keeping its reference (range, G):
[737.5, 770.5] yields -0.011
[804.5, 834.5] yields -0.021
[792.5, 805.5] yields 0.001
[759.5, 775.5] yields 0.001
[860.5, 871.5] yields 0.042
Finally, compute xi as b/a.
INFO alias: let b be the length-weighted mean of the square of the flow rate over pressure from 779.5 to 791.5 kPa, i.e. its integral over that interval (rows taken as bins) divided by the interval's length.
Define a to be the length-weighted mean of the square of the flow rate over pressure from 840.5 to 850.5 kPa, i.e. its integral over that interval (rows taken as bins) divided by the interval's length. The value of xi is 1.03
